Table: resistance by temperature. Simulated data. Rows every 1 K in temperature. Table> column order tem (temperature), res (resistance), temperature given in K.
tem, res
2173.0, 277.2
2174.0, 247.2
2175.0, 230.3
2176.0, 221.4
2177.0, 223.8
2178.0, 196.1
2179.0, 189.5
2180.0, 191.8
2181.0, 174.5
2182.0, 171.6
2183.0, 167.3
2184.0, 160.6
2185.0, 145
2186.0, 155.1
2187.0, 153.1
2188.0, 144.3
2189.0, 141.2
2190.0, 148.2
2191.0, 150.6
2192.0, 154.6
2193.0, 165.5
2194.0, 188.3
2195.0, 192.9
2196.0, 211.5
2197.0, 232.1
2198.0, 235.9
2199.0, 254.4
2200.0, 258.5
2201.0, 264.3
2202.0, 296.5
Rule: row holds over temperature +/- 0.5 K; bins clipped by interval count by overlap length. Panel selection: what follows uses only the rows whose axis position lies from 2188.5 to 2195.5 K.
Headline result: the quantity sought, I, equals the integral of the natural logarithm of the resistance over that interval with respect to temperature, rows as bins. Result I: 35.6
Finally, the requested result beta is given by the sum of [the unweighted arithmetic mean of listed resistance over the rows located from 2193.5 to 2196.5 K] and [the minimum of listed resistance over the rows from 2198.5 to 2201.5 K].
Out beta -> 452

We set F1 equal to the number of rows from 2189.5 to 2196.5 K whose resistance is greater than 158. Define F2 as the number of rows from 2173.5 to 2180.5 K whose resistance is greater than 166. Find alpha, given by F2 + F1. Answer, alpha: 11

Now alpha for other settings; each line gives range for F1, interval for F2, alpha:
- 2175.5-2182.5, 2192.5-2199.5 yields 13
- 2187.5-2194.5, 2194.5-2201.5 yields 9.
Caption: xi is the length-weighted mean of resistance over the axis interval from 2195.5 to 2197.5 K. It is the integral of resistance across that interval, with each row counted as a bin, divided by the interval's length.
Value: 222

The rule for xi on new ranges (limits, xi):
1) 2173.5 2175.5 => 239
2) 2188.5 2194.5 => 158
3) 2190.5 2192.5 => 153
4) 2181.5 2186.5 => 160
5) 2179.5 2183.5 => 176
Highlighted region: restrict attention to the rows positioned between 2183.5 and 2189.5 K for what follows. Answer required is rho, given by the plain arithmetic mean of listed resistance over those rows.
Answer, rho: 150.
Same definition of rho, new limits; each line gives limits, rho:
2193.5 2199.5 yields 219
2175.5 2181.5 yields 200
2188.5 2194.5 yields 158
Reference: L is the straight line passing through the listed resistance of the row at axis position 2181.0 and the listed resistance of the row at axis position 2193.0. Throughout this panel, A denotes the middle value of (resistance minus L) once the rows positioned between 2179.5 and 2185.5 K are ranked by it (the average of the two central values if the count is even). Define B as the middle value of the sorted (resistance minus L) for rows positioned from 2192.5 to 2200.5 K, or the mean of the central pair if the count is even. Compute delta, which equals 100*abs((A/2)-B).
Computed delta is 6089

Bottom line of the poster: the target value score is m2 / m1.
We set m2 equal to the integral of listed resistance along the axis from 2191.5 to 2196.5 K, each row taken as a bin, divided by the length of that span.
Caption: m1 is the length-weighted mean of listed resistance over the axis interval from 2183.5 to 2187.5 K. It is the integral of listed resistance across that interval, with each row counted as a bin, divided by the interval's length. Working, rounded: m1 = 153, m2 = 183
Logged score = 1.19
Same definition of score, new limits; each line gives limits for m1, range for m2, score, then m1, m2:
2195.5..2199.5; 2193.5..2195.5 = 0.82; 233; 191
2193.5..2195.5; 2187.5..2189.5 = 0.75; 191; 143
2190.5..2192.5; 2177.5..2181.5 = 1.23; 153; 188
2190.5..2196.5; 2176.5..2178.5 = 1.18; 177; 210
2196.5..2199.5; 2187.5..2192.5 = 0.61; 241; 148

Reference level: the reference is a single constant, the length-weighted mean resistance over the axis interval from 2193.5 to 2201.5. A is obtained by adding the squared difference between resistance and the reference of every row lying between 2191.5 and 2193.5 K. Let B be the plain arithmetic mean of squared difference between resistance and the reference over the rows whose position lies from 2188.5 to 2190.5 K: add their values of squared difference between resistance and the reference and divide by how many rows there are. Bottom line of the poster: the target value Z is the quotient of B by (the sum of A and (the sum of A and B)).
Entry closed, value 0.3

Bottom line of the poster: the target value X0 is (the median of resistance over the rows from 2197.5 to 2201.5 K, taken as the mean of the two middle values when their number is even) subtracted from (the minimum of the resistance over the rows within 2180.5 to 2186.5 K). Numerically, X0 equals -111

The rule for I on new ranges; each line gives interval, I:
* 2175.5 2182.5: 36.9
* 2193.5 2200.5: 37.9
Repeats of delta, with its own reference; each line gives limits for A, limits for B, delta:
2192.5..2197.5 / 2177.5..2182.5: 95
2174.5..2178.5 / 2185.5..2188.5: 3926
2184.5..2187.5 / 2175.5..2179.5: 3970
